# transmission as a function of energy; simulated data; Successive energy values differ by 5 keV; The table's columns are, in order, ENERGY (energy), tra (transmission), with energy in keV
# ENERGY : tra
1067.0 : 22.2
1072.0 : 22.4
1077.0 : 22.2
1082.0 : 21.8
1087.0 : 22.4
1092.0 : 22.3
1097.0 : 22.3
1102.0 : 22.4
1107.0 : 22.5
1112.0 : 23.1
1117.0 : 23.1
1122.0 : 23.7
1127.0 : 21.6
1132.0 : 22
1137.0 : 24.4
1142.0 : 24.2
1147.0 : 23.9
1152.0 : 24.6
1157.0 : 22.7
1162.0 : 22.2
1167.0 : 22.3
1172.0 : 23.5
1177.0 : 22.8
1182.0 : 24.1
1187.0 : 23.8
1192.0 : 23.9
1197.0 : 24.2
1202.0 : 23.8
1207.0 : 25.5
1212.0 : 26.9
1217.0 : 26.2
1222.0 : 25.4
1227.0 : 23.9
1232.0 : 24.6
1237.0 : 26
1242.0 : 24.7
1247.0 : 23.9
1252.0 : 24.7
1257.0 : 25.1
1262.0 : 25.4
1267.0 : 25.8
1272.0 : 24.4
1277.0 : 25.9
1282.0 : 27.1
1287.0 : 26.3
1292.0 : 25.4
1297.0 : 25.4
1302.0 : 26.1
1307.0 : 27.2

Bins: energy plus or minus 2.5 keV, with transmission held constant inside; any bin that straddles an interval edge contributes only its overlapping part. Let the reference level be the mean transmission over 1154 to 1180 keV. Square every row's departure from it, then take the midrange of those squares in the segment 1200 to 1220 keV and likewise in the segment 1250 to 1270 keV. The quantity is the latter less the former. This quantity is -2.6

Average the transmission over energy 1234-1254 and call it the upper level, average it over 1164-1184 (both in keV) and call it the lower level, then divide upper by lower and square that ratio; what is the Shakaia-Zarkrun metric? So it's 1.15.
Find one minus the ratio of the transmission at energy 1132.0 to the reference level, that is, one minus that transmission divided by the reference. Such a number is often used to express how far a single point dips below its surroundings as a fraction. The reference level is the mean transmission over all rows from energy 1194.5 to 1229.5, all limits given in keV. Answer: 0.12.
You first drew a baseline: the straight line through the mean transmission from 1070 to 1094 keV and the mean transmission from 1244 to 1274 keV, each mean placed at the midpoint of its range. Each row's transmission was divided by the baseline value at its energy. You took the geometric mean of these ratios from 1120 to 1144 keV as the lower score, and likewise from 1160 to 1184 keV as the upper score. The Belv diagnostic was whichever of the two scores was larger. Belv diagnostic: 1.01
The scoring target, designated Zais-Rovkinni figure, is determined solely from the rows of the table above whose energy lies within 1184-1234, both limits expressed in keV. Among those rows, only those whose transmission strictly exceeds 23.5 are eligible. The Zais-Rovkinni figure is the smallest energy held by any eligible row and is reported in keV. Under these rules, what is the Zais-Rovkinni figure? 1187.0 keV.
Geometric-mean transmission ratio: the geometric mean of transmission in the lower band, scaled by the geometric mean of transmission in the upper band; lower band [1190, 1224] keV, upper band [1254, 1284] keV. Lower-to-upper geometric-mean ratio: 0.981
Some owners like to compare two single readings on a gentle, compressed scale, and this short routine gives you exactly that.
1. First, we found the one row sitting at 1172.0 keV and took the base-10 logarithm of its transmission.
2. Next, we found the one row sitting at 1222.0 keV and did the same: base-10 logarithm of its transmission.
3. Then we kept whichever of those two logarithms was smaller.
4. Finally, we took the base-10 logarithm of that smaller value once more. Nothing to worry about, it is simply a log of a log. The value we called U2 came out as 0.137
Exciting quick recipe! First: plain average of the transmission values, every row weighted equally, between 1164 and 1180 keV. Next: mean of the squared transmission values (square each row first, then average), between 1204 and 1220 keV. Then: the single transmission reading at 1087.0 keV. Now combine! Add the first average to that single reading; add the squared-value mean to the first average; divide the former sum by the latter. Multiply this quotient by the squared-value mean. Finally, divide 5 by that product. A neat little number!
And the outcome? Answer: 0.114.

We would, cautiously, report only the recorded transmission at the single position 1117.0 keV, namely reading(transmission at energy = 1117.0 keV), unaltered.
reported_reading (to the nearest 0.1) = 23.1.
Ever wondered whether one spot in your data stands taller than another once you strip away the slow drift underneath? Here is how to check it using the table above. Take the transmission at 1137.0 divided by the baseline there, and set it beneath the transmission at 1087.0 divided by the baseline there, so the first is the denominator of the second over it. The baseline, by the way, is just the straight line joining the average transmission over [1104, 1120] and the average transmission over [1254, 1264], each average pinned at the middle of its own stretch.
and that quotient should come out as 0.95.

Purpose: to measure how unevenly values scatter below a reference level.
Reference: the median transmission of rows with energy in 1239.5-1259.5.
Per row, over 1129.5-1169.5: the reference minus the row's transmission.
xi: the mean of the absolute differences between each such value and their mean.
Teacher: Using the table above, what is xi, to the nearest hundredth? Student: 0.99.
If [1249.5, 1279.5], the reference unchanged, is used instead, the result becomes 0.48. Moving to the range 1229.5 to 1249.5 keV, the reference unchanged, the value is 0.60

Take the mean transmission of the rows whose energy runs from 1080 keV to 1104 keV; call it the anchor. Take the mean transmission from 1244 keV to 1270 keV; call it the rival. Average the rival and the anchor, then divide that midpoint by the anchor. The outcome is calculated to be 1.06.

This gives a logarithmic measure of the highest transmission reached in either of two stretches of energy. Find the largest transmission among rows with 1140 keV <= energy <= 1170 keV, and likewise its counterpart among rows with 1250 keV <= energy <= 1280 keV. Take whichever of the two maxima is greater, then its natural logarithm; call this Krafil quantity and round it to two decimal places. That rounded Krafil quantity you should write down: 3.25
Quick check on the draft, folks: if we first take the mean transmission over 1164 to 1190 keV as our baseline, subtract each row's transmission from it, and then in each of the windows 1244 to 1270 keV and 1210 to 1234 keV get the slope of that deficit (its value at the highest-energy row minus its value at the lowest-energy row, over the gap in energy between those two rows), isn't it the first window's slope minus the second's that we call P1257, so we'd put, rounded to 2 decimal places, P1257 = -0.21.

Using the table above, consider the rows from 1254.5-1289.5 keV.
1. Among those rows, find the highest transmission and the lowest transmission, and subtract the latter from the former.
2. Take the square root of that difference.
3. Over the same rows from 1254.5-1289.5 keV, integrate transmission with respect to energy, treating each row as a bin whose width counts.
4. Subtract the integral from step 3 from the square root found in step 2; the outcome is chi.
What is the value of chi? -898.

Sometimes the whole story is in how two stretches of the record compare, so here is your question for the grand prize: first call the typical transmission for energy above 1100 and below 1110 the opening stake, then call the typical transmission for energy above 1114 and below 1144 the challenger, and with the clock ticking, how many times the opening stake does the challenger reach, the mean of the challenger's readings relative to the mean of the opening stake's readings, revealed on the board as 1.03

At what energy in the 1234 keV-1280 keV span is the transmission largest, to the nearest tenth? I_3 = 1237.0 keV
